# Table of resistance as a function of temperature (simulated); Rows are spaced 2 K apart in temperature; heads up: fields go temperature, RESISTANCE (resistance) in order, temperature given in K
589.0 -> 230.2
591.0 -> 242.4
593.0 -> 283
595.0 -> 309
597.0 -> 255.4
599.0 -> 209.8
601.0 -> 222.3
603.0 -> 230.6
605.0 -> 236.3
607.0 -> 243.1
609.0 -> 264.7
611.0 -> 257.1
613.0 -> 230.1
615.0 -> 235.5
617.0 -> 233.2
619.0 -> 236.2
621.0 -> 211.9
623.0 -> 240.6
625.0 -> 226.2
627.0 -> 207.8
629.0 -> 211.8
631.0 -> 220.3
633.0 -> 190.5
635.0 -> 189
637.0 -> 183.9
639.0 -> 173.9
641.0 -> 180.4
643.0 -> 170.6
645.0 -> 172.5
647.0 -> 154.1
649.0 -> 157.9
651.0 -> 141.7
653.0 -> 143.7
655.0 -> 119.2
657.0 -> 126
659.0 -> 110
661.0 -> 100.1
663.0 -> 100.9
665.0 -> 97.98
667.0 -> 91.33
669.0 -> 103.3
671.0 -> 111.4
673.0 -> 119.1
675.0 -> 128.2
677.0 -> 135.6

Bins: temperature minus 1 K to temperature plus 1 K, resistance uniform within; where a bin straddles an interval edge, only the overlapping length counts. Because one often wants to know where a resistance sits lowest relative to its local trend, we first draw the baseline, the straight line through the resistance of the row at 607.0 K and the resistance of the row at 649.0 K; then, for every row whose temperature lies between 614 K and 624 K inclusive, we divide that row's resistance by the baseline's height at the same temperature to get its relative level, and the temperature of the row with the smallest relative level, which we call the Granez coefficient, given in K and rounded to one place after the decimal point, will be 621.0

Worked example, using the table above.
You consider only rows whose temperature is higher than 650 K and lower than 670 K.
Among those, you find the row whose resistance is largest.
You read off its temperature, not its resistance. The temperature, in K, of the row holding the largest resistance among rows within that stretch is 653.0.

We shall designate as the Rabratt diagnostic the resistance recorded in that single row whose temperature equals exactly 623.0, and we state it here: 240.6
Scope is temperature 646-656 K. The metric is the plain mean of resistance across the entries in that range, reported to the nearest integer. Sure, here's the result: 143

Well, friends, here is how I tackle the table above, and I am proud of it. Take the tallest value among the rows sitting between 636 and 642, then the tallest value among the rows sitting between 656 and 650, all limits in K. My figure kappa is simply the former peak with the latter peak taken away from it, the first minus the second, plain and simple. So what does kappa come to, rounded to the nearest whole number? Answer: 40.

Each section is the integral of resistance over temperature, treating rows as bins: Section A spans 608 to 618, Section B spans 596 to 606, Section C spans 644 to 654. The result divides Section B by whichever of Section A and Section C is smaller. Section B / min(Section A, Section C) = 1.50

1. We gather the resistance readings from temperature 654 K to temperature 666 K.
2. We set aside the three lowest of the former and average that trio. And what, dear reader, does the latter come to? 100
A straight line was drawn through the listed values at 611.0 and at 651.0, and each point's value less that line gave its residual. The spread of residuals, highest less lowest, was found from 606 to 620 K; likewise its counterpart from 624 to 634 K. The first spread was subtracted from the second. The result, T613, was -4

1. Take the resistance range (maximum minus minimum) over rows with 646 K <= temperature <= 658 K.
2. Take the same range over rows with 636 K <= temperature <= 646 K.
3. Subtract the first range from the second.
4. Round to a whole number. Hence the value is -25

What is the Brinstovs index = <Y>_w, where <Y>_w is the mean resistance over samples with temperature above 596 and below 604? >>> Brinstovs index 230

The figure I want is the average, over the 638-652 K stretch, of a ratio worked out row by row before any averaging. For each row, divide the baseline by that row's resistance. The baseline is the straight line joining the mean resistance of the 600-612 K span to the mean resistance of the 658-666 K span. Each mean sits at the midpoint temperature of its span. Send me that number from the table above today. 0.881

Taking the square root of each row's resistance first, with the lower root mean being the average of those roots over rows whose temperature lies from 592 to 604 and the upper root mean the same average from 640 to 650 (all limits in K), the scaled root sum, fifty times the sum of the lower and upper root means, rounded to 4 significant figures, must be 1437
